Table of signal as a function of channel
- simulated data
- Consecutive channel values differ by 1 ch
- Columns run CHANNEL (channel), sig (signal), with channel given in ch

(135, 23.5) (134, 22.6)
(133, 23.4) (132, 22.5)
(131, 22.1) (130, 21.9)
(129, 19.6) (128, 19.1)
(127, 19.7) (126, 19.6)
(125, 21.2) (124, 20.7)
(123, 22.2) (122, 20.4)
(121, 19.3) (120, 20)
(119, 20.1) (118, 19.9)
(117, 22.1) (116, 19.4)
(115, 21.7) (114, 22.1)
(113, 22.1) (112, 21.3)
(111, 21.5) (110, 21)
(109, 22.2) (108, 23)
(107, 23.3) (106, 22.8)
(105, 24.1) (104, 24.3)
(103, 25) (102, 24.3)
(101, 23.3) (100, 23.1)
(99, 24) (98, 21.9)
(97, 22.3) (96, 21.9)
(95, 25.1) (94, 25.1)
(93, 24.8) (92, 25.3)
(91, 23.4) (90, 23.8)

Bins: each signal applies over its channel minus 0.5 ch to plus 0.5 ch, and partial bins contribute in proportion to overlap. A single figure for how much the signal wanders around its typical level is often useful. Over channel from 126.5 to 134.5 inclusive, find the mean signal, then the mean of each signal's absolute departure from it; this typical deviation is 1.4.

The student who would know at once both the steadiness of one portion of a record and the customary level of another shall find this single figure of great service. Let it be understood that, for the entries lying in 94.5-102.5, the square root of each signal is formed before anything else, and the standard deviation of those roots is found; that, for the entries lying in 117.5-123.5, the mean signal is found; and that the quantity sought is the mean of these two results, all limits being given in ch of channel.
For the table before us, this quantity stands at 10.2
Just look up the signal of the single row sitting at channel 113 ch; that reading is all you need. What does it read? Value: 22.1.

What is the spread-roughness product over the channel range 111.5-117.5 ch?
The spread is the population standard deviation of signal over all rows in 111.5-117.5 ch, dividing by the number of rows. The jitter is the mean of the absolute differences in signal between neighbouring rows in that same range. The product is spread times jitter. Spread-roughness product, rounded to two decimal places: 1.19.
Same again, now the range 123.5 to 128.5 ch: 0.54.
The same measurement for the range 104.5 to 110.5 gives 0.79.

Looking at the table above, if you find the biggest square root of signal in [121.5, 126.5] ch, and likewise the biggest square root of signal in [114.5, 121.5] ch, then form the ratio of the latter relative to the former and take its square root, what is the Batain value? 1.00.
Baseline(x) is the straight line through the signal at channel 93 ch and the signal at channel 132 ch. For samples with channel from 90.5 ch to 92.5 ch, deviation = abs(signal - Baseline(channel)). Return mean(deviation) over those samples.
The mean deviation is 1.0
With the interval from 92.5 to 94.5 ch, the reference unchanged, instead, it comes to 0.2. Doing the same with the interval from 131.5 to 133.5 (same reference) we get 0.5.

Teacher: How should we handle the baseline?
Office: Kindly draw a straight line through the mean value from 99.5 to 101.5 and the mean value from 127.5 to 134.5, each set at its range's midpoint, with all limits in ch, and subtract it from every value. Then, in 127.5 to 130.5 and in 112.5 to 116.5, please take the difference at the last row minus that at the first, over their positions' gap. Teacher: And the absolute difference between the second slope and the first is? 2.3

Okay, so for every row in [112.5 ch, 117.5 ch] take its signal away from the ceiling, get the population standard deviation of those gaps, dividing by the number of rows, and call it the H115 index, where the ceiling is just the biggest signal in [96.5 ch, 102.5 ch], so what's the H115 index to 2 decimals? 1.05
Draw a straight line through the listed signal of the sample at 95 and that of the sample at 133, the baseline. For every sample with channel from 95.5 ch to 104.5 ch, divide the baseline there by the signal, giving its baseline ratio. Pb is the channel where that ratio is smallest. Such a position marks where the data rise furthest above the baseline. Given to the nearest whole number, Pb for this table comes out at 103 ch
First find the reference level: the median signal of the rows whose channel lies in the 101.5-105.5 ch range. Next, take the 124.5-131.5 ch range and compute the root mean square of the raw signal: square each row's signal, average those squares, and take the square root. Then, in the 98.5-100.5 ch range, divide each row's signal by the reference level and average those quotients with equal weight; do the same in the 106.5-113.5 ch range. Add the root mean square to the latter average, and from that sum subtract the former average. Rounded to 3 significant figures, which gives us 20.4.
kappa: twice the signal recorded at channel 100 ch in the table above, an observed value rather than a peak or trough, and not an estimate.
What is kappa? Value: 46.2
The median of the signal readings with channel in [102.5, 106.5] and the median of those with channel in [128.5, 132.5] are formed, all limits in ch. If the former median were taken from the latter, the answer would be -2.2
